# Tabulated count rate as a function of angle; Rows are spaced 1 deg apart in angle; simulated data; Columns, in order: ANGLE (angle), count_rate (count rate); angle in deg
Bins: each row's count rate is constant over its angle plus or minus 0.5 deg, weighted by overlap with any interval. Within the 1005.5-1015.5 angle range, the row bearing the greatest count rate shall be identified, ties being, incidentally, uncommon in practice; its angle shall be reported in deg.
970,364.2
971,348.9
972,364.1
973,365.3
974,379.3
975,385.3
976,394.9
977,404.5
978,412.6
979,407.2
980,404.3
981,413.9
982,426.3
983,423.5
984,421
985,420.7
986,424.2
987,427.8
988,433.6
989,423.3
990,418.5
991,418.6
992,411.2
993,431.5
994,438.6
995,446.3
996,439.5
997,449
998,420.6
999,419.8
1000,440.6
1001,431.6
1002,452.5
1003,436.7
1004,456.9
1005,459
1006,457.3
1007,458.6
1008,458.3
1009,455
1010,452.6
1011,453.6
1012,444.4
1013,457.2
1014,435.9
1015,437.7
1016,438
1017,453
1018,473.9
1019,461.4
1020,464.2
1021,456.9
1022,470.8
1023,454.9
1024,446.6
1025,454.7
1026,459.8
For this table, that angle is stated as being 1007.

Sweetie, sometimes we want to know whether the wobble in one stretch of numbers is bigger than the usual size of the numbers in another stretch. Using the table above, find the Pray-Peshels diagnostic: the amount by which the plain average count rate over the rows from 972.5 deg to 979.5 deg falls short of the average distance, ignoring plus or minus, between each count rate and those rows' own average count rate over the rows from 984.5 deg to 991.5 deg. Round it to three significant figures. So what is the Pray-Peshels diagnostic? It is -389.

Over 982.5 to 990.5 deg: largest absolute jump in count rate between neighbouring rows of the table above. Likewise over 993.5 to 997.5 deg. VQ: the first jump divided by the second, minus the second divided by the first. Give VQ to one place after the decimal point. 0.2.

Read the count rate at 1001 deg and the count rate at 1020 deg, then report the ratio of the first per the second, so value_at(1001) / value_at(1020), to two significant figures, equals 0.93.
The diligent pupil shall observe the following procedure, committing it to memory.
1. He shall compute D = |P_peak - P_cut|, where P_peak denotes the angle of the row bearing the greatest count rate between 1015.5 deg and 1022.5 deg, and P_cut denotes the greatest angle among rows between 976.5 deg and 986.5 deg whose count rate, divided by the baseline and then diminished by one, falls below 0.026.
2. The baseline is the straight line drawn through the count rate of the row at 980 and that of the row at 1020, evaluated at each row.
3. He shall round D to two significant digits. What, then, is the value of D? 33 deg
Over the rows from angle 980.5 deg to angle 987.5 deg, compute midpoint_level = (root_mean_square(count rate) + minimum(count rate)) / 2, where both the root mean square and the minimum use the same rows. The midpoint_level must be 418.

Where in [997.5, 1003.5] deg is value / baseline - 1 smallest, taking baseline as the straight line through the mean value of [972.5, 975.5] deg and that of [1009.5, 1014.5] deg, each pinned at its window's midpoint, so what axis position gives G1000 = 999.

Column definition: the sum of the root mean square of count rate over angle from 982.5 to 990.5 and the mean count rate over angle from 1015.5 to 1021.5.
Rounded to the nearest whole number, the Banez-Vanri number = 882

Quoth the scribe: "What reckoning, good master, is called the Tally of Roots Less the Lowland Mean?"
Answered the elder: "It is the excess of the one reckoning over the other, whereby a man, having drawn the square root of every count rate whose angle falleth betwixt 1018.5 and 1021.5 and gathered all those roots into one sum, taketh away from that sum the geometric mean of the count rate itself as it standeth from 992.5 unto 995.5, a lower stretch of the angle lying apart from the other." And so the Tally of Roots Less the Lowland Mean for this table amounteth -374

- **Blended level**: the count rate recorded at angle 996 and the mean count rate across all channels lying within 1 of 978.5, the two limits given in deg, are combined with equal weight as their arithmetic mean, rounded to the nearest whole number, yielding 425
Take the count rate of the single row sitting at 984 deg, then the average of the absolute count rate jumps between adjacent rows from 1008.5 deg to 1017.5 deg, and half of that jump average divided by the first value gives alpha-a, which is 0.009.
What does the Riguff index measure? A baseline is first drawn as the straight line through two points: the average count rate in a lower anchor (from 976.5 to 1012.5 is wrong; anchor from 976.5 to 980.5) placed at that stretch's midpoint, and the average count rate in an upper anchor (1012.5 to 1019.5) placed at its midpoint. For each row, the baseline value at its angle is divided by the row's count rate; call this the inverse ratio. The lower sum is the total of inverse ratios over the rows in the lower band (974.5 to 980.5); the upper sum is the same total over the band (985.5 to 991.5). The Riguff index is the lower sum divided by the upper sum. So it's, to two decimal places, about 1.02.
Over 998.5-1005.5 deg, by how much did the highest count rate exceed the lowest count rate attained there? 39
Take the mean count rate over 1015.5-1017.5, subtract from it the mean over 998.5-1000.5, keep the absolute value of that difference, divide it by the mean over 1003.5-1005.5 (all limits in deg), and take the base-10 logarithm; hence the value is -1.5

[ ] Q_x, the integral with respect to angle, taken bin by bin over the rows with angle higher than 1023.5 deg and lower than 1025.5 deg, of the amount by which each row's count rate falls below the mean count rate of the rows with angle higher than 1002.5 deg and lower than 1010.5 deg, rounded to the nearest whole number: 7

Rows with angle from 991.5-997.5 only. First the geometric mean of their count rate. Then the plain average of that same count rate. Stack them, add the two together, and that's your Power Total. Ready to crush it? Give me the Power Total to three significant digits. 872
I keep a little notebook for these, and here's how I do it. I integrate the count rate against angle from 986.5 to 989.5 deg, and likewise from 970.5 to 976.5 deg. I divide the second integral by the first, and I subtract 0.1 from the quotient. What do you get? 1.6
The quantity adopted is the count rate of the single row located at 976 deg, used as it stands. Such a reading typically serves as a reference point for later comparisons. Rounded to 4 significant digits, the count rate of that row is 394.9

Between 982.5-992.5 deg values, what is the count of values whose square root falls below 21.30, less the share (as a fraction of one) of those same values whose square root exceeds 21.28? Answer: 10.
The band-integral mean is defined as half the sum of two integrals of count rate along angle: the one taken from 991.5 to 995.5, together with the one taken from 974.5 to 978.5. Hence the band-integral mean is 1662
